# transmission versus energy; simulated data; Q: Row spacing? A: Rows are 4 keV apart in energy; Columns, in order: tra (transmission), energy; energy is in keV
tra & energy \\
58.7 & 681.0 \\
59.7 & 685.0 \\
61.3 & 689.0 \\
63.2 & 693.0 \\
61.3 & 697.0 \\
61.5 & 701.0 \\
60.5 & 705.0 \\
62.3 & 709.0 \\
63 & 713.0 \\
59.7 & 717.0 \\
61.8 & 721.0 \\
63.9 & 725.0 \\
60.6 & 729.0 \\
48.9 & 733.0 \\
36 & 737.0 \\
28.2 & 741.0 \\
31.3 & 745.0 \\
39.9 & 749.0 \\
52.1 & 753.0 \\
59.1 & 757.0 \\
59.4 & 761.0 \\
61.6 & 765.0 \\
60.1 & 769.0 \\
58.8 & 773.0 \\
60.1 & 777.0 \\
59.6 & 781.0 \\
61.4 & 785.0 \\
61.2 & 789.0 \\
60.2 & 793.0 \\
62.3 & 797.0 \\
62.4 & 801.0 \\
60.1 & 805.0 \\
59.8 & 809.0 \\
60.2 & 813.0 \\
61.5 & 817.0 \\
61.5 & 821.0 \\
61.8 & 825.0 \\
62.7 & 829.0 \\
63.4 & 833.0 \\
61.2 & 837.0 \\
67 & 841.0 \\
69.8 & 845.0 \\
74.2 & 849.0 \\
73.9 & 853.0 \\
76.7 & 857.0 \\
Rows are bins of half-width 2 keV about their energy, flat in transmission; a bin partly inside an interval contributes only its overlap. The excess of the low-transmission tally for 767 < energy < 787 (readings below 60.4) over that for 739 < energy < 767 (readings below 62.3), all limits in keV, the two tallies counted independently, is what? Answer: -3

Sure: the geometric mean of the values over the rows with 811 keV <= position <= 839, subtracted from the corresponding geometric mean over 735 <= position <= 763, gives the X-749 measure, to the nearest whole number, -20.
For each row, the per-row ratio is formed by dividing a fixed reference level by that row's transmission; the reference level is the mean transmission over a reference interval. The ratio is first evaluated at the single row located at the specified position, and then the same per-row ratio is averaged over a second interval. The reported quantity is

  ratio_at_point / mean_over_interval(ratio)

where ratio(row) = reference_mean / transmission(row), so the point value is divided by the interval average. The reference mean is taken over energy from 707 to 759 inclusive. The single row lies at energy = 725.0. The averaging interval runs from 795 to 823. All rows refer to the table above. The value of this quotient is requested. 0.96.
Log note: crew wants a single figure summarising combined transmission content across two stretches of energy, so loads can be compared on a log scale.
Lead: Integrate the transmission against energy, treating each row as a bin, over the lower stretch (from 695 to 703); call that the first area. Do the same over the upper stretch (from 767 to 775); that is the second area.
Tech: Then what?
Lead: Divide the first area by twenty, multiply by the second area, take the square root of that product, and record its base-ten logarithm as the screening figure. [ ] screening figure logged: 2.03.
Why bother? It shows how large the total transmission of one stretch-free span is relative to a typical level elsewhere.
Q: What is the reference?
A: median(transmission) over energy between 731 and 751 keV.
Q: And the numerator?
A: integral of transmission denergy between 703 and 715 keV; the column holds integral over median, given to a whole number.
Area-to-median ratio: 21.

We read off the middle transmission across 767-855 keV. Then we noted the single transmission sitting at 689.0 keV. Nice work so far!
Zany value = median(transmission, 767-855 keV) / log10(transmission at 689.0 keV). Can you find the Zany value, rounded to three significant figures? 34.4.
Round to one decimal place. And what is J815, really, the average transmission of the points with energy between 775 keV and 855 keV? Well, 63.2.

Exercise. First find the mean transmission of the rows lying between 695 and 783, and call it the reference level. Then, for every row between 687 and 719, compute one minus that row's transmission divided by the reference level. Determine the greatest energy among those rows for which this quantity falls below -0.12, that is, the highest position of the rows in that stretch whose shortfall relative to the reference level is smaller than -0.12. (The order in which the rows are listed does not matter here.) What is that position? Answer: 713.0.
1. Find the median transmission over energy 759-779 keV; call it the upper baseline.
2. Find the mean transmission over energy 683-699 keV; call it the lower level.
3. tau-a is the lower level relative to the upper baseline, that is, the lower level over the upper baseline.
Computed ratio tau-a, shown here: 1.02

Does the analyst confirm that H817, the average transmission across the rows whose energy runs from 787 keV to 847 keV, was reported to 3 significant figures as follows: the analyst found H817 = 62.3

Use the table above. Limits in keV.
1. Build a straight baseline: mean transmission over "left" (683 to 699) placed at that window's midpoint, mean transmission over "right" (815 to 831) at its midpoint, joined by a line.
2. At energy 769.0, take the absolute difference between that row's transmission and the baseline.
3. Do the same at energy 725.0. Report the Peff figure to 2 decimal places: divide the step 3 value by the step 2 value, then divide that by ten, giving 0.15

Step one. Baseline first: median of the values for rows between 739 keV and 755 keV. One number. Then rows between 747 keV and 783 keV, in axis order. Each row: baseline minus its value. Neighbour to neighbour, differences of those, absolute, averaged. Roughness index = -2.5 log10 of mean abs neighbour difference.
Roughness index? -1.3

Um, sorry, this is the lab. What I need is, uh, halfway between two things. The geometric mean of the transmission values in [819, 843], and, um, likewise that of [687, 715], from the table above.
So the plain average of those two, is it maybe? 62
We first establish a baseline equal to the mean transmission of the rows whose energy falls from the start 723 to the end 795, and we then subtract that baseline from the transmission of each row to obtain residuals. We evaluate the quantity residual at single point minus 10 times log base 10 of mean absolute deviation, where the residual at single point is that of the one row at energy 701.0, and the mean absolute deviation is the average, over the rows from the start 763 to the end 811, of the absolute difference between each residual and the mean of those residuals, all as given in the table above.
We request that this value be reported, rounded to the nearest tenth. 8.2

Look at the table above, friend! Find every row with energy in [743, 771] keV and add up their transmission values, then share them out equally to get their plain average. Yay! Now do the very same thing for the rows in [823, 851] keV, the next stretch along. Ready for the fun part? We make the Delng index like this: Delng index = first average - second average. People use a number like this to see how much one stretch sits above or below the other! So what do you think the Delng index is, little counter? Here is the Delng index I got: -14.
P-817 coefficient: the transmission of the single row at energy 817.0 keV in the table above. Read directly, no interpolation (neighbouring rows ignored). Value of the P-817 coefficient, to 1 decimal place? 61.5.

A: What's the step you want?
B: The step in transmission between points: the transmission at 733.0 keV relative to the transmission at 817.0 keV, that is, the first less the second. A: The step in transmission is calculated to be -13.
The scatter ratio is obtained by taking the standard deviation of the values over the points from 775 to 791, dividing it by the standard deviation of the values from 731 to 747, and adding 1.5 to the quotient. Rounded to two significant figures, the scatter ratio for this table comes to 1.6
